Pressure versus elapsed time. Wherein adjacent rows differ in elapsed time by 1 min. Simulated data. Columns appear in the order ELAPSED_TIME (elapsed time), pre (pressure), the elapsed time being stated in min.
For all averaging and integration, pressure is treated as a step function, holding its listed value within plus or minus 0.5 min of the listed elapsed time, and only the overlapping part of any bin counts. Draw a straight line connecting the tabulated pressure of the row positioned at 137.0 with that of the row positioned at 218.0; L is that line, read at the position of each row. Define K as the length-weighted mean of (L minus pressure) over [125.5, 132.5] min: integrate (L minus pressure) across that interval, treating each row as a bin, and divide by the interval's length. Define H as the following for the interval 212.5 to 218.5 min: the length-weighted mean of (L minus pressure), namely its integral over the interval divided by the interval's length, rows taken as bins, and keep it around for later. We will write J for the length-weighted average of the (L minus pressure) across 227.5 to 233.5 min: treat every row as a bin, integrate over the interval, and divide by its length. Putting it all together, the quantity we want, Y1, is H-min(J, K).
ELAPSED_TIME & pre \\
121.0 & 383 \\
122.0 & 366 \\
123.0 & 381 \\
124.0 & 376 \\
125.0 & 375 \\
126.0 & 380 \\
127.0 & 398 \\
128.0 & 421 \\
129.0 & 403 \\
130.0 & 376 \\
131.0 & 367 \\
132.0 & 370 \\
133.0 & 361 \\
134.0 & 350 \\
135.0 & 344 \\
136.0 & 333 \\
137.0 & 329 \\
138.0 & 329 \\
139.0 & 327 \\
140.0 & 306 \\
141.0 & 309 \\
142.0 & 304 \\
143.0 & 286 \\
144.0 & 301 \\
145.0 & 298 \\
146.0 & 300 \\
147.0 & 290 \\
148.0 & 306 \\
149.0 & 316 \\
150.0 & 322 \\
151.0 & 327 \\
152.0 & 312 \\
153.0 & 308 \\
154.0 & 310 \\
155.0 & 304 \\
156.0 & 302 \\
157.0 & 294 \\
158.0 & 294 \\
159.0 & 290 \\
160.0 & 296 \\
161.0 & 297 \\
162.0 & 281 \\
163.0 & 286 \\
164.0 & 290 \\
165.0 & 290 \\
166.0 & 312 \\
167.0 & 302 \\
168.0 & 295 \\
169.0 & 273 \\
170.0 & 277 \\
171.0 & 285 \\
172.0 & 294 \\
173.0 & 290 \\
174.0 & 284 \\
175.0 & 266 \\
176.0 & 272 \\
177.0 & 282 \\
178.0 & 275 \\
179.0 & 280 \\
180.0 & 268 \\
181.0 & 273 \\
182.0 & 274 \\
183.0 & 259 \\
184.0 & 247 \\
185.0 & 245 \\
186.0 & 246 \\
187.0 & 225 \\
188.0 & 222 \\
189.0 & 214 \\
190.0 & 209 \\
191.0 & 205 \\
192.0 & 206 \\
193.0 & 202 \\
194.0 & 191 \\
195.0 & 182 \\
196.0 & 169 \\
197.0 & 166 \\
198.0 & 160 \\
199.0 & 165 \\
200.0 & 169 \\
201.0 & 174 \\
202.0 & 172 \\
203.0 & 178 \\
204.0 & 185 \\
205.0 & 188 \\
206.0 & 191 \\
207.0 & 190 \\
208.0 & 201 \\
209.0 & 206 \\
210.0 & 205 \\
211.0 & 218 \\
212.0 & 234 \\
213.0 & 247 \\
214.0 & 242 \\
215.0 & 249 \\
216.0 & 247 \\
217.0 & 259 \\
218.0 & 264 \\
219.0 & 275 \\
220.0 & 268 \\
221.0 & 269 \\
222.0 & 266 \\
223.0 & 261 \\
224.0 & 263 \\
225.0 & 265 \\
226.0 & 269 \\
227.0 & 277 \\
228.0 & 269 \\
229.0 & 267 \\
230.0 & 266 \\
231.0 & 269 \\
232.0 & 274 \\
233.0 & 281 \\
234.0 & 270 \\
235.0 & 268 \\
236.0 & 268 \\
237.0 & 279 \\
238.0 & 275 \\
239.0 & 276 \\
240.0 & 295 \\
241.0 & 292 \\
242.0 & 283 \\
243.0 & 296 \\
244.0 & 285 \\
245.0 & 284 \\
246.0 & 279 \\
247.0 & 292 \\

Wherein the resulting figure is 67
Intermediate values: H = 15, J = -17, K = -52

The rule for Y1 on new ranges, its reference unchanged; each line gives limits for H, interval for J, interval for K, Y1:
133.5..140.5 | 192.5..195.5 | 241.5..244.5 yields 42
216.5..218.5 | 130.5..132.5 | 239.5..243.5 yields 49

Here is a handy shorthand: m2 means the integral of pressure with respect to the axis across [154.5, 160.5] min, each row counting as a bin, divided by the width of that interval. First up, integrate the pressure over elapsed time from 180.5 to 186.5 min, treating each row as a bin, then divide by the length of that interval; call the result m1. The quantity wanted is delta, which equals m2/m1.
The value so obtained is 1.15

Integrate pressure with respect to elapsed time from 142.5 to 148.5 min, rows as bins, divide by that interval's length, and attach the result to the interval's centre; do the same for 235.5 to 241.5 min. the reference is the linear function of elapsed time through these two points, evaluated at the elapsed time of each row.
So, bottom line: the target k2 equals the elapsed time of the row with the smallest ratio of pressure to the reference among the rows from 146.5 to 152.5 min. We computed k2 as 147.0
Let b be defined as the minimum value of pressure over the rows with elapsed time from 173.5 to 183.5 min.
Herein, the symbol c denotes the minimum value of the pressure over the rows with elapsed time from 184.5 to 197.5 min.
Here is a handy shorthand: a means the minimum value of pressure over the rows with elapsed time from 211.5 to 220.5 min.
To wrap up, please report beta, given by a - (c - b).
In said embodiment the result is 327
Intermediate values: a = 234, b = 259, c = 166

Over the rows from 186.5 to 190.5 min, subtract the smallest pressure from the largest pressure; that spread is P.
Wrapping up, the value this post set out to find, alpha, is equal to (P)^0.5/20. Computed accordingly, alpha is 0.20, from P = 16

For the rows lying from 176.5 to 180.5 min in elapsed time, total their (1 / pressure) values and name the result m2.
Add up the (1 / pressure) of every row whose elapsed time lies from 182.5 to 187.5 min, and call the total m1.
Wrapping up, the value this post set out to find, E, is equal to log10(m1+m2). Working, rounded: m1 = 0.021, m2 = 0.014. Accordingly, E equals -1.46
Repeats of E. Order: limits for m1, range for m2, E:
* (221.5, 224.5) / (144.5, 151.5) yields -1.47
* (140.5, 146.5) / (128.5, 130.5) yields -1.60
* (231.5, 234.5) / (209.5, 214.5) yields -1.48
